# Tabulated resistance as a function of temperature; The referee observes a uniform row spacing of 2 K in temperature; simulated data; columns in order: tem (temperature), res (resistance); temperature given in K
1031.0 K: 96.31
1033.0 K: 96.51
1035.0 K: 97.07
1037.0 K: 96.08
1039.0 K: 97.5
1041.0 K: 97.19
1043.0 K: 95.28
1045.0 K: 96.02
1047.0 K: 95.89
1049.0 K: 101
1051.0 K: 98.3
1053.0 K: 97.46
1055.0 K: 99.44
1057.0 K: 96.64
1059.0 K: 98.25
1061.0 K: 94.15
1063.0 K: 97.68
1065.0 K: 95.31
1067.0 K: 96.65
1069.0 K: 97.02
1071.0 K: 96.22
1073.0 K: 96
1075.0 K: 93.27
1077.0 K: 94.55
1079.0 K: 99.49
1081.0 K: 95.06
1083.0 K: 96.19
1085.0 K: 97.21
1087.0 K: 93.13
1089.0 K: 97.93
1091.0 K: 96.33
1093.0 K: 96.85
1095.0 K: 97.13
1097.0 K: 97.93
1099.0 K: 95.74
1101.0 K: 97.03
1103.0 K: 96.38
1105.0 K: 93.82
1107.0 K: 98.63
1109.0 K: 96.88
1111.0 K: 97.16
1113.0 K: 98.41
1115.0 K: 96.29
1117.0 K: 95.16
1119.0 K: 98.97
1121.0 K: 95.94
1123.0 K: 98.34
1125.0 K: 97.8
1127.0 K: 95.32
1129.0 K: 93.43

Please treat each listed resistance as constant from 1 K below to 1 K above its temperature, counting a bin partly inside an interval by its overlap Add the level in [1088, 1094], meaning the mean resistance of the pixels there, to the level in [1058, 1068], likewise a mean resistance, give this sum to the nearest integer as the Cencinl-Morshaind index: 193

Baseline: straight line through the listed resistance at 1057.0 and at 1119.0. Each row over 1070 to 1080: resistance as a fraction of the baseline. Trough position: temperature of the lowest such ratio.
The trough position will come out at 1075.0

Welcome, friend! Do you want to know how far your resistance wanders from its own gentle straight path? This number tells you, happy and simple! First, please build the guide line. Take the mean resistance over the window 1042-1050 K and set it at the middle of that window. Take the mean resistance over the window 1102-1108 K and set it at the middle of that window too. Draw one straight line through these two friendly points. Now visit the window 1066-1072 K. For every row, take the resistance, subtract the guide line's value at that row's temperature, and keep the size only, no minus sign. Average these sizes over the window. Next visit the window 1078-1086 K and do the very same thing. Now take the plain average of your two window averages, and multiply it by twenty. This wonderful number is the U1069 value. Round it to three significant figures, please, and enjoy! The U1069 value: 16.6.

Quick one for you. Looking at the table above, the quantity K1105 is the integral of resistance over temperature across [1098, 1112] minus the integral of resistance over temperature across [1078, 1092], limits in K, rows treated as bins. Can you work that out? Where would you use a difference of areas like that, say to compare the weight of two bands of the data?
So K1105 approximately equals 1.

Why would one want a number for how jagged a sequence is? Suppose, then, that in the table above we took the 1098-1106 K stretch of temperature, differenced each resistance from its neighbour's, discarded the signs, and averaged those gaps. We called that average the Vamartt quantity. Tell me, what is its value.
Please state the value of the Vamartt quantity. 1.5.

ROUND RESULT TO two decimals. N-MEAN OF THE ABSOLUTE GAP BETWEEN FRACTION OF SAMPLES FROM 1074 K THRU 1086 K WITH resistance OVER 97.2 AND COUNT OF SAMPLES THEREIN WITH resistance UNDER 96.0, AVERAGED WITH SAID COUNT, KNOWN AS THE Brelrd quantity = 2.83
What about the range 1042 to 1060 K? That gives 1.72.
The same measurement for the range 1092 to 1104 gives 0.92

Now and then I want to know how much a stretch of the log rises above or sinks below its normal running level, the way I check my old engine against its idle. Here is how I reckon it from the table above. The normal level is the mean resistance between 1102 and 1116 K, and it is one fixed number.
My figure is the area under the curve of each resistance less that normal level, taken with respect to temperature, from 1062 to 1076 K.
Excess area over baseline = -11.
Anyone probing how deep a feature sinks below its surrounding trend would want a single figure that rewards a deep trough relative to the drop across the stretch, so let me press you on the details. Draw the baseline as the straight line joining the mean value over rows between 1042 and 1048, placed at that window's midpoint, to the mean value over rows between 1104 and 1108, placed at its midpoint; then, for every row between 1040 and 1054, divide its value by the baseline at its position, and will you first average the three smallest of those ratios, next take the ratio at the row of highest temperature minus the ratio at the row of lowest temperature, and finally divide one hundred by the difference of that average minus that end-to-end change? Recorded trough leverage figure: 100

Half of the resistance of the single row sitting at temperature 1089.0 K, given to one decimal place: 49.0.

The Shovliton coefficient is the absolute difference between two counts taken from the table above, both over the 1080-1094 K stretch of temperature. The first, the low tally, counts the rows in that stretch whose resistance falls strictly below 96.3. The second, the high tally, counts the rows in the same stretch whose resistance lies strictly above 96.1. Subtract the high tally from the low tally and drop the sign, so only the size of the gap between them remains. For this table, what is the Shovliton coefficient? 2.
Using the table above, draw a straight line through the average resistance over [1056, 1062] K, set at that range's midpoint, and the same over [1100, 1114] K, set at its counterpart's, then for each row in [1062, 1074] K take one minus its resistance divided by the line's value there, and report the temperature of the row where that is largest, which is 1065.0 K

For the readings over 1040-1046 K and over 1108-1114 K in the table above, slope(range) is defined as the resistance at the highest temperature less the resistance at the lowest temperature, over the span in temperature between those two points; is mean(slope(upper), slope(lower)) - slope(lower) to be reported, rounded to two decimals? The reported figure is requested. 0.34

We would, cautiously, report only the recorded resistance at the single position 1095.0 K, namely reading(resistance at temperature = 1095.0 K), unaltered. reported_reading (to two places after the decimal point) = 97.13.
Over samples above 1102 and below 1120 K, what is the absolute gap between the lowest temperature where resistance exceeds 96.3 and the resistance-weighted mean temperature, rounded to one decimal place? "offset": 8.0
